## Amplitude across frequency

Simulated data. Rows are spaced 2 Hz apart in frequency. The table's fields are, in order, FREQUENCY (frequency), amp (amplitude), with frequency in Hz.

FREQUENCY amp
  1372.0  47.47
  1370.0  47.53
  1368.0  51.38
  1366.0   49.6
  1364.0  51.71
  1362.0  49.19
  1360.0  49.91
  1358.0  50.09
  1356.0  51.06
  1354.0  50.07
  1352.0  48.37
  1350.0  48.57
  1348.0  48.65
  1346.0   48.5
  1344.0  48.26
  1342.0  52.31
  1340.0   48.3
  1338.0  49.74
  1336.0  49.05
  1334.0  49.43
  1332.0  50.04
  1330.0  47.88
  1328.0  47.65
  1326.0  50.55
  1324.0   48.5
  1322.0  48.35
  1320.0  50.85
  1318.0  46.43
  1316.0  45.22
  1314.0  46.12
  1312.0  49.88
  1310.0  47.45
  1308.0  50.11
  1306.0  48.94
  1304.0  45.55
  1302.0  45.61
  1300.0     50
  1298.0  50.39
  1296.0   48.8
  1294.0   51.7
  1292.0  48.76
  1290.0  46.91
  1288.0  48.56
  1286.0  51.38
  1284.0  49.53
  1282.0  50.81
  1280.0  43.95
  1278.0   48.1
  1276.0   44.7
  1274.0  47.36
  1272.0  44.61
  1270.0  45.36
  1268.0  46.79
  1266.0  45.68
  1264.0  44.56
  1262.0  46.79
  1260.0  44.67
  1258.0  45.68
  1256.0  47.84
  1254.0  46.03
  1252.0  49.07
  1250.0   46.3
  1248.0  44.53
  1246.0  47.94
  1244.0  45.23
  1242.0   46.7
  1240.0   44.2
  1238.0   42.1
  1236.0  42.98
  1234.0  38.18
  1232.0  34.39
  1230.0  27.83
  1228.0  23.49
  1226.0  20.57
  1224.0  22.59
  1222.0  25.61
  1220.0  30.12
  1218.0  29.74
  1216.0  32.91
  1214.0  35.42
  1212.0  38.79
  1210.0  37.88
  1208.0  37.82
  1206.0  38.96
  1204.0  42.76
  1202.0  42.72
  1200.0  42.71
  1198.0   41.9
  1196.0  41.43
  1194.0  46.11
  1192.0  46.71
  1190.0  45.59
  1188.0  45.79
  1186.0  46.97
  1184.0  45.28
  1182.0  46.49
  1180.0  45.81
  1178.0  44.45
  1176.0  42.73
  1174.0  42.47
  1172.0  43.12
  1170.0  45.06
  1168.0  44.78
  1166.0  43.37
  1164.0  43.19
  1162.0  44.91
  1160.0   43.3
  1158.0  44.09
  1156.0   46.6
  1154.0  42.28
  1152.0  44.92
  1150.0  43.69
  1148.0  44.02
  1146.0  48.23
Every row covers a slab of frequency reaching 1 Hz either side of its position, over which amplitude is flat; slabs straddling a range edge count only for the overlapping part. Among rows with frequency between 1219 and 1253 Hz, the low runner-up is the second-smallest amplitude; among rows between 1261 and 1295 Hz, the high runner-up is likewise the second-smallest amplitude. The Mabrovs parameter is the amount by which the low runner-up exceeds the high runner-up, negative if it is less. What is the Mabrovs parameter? -22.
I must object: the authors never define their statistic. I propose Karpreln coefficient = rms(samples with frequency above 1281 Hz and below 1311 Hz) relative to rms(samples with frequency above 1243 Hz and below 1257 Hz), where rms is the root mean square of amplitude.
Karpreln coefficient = 1.05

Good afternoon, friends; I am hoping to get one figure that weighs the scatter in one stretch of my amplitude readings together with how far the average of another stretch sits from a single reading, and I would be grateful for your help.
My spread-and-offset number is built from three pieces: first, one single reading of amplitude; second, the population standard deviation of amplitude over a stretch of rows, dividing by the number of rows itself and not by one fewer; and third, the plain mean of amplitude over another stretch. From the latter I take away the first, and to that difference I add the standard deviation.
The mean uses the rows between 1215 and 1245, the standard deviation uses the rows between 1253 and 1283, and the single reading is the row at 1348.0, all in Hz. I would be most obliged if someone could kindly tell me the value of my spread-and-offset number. -13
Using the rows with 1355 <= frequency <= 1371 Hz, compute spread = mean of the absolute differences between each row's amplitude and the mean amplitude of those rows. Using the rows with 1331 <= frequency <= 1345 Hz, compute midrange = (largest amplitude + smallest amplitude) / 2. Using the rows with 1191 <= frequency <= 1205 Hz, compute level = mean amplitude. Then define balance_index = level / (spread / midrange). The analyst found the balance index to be 2184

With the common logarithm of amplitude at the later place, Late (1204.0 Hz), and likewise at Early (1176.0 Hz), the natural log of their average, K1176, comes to 0.489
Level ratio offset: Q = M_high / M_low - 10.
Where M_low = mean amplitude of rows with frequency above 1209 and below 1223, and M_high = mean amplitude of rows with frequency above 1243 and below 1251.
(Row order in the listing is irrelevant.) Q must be -8.60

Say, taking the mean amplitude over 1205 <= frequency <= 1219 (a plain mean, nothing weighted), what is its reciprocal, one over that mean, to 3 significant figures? 0.0278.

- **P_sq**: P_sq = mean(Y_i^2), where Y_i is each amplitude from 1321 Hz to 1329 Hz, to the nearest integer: 2379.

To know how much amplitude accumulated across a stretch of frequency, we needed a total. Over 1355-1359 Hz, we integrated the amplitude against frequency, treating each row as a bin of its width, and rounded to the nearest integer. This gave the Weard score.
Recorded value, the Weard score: 202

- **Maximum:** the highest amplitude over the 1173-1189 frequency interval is 46.97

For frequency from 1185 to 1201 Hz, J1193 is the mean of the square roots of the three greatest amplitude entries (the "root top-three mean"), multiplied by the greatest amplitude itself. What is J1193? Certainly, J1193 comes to 321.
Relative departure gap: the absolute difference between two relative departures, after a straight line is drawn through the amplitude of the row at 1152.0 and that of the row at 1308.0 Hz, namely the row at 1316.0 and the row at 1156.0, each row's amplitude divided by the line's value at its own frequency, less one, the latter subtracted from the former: 0.14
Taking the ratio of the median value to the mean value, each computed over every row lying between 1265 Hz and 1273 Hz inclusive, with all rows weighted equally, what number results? 1.00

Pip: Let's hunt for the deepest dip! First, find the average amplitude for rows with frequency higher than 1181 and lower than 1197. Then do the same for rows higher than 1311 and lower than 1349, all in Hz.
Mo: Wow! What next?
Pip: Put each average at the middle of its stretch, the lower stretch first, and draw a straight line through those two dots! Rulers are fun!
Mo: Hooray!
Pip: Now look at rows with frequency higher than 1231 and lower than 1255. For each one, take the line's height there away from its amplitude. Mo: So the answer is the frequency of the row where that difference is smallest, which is 1232.0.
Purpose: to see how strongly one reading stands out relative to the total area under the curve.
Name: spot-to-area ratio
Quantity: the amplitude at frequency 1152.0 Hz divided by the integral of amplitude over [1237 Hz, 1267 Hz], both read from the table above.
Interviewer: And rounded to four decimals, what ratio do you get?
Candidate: 0.0327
